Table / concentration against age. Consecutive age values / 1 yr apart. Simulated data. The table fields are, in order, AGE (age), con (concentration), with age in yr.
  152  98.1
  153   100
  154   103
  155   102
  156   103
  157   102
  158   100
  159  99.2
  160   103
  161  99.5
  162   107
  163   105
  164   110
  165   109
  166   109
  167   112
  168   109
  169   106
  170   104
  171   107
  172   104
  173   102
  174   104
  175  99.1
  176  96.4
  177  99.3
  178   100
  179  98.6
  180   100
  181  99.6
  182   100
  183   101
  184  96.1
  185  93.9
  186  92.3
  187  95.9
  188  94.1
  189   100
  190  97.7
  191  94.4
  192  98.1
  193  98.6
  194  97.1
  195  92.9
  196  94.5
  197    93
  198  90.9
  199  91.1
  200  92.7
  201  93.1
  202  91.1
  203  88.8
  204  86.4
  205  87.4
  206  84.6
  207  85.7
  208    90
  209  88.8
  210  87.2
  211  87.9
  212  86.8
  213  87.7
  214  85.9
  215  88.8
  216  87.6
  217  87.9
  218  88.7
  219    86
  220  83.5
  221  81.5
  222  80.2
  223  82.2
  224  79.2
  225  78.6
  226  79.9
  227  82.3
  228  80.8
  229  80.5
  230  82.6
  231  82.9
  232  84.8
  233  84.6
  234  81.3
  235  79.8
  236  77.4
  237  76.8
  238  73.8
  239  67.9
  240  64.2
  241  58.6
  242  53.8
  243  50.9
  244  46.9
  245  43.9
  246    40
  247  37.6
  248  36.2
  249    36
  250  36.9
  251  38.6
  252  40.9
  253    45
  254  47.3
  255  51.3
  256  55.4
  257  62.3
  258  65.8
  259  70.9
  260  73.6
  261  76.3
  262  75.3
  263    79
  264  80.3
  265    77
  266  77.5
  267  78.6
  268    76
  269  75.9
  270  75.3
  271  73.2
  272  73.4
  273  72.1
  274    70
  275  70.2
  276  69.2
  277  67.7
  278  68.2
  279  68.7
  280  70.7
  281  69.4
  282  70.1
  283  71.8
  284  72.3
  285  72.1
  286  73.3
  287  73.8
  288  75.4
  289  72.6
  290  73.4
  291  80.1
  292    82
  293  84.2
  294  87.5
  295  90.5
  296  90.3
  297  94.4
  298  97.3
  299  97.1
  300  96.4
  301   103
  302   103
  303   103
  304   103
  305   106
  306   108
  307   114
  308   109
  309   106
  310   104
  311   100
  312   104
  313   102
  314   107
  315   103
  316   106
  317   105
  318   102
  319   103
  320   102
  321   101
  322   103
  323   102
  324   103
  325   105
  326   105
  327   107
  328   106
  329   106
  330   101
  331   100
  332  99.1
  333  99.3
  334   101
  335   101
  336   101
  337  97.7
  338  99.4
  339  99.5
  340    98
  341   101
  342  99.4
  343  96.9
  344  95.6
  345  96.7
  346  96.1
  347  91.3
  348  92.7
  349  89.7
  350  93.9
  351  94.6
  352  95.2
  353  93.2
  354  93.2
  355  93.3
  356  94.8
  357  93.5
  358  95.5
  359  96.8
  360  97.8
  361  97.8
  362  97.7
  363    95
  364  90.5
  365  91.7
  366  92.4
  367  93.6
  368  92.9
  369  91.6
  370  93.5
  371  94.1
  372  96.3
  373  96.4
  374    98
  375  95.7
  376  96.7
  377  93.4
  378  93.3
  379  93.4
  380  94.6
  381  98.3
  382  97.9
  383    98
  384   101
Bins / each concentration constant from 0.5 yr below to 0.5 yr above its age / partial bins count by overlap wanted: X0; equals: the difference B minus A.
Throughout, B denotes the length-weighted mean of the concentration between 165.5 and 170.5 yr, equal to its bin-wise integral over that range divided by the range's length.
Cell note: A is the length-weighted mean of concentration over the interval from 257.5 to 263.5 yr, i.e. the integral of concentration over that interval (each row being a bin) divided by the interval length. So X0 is 35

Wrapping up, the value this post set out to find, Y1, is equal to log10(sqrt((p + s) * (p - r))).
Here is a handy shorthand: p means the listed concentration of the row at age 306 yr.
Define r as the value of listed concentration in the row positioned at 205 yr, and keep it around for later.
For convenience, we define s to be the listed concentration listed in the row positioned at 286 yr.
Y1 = 1.79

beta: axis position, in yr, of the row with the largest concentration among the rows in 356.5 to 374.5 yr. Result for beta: 374 yr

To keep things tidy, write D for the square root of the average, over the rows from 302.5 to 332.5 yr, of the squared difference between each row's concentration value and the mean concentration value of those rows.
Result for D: 3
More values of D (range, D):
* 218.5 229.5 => 2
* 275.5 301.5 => 11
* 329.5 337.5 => 1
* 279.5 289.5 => 2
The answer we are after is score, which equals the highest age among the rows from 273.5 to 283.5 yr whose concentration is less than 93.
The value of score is 283 yr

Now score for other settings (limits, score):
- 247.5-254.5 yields 254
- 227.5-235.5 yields 235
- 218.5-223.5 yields 223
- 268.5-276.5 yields 276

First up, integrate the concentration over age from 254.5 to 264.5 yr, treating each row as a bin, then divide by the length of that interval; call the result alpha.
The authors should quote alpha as 69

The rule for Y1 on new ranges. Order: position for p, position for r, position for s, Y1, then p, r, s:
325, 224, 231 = 1.84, 105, 79.2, 82.9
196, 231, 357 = 1.67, 94.5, 82.9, 93.5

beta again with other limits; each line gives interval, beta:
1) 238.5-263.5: 263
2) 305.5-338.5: 307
